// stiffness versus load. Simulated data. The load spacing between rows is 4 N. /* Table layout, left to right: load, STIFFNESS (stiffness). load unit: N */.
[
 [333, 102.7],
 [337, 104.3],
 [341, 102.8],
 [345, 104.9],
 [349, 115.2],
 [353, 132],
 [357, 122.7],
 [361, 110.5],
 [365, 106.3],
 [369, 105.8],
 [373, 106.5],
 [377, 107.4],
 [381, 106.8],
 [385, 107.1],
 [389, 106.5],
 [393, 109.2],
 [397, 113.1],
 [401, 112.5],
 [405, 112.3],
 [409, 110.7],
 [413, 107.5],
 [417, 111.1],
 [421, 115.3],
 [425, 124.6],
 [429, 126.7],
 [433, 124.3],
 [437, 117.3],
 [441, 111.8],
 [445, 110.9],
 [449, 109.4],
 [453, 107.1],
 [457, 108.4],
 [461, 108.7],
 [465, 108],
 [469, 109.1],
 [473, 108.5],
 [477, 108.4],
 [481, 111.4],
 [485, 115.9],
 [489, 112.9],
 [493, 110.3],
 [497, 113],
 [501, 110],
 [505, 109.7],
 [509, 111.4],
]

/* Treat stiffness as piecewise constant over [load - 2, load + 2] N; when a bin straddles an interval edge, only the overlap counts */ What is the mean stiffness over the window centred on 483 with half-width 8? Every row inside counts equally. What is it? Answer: 112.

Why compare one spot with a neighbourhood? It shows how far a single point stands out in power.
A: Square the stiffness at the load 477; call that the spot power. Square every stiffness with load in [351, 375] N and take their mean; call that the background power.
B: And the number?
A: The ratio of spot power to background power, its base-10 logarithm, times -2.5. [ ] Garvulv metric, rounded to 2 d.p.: 0.12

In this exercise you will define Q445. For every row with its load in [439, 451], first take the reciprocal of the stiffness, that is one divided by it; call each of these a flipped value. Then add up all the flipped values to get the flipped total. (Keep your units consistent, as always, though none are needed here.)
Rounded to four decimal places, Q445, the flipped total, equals 0.0271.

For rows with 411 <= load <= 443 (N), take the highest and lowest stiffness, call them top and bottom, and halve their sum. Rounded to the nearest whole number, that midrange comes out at 117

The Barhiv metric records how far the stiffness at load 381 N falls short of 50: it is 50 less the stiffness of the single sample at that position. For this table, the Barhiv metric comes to -56.8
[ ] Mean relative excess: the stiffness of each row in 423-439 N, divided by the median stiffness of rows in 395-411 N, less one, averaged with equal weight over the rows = 0.10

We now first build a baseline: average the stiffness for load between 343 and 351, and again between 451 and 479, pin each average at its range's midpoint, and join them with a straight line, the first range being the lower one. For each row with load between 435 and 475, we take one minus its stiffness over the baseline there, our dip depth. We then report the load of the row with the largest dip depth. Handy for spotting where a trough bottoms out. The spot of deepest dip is 453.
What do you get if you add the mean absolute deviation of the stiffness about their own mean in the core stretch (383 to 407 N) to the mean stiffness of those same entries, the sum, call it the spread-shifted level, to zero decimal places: 113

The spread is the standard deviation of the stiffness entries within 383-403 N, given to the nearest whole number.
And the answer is 3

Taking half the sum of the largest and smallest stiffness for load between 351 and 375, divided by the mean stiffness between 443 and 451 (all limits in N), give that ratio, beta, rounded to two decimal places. 1.08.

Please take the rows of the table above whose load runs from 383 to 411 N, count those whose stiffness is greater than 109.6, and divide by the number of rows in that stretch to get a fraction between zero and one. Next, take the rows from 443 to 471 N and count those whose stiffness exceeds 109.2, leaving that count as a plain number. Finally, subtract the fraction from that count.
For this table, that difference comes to 1.4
